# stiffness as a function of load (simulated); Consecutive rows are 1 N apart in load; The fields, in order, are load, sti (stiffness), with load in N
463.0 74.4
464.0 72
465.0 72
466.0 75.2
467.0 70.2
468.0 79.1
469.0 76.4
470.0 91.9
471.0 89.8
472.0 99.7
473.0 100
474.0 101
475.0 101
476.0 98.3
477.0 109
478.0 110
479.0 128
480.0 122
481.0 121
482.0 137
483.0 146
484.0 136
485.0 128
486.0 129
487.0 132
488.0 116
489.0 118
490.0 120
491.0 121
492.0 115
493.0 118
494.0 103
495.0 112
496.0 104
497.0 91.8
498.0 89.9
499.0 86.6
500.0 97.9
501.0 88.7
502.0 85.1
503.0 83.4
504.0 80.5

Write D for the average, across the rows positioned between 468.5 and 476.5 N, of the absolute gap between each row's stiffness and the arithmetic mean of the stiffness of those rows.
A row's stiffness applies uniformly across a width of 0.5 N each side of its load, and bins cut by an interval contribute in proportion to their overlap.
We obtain 6.5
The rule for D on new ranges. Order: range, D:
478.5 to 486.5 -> 6.6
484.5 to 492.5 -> 5.5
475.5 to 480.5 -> 9.2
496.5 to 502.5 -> 3.2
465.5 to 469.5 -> 2.5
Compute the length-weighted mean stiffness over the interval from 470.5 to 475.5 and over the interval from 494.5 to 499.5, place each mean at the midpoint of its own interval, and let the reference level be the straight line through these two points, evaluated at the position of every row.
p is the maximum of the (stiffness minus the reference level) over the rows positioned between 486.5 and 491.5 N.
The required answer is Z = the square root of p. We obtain 6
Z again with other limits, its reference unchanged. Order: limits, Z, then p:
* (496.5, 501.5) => 1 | 1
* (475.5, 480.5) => 5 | 30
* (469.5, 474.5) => 2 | 3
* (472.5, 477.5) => 3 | 11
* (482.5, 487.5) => 7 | 48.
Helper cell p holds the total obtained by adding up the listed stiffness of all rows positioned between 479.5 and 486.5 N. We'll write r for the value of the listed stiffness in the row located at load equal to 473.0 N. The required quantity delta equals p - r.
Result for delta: 819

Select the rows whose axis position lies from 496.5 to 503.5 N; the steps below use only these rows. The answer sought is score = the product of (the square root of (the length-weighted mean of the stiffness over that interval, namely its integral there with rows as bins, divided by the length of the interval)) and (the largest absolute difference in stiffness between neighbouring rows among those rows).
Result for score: 107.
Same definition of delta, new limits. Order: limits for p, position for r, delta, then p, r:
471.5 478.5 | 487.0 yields 587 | 719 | 132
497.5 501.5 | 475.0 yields 262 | 363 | 101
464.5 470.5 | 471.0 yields 375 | 465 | 89.8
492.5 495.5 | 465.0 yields 261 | 333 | 72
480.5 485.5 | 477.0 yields 559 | 668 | 109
